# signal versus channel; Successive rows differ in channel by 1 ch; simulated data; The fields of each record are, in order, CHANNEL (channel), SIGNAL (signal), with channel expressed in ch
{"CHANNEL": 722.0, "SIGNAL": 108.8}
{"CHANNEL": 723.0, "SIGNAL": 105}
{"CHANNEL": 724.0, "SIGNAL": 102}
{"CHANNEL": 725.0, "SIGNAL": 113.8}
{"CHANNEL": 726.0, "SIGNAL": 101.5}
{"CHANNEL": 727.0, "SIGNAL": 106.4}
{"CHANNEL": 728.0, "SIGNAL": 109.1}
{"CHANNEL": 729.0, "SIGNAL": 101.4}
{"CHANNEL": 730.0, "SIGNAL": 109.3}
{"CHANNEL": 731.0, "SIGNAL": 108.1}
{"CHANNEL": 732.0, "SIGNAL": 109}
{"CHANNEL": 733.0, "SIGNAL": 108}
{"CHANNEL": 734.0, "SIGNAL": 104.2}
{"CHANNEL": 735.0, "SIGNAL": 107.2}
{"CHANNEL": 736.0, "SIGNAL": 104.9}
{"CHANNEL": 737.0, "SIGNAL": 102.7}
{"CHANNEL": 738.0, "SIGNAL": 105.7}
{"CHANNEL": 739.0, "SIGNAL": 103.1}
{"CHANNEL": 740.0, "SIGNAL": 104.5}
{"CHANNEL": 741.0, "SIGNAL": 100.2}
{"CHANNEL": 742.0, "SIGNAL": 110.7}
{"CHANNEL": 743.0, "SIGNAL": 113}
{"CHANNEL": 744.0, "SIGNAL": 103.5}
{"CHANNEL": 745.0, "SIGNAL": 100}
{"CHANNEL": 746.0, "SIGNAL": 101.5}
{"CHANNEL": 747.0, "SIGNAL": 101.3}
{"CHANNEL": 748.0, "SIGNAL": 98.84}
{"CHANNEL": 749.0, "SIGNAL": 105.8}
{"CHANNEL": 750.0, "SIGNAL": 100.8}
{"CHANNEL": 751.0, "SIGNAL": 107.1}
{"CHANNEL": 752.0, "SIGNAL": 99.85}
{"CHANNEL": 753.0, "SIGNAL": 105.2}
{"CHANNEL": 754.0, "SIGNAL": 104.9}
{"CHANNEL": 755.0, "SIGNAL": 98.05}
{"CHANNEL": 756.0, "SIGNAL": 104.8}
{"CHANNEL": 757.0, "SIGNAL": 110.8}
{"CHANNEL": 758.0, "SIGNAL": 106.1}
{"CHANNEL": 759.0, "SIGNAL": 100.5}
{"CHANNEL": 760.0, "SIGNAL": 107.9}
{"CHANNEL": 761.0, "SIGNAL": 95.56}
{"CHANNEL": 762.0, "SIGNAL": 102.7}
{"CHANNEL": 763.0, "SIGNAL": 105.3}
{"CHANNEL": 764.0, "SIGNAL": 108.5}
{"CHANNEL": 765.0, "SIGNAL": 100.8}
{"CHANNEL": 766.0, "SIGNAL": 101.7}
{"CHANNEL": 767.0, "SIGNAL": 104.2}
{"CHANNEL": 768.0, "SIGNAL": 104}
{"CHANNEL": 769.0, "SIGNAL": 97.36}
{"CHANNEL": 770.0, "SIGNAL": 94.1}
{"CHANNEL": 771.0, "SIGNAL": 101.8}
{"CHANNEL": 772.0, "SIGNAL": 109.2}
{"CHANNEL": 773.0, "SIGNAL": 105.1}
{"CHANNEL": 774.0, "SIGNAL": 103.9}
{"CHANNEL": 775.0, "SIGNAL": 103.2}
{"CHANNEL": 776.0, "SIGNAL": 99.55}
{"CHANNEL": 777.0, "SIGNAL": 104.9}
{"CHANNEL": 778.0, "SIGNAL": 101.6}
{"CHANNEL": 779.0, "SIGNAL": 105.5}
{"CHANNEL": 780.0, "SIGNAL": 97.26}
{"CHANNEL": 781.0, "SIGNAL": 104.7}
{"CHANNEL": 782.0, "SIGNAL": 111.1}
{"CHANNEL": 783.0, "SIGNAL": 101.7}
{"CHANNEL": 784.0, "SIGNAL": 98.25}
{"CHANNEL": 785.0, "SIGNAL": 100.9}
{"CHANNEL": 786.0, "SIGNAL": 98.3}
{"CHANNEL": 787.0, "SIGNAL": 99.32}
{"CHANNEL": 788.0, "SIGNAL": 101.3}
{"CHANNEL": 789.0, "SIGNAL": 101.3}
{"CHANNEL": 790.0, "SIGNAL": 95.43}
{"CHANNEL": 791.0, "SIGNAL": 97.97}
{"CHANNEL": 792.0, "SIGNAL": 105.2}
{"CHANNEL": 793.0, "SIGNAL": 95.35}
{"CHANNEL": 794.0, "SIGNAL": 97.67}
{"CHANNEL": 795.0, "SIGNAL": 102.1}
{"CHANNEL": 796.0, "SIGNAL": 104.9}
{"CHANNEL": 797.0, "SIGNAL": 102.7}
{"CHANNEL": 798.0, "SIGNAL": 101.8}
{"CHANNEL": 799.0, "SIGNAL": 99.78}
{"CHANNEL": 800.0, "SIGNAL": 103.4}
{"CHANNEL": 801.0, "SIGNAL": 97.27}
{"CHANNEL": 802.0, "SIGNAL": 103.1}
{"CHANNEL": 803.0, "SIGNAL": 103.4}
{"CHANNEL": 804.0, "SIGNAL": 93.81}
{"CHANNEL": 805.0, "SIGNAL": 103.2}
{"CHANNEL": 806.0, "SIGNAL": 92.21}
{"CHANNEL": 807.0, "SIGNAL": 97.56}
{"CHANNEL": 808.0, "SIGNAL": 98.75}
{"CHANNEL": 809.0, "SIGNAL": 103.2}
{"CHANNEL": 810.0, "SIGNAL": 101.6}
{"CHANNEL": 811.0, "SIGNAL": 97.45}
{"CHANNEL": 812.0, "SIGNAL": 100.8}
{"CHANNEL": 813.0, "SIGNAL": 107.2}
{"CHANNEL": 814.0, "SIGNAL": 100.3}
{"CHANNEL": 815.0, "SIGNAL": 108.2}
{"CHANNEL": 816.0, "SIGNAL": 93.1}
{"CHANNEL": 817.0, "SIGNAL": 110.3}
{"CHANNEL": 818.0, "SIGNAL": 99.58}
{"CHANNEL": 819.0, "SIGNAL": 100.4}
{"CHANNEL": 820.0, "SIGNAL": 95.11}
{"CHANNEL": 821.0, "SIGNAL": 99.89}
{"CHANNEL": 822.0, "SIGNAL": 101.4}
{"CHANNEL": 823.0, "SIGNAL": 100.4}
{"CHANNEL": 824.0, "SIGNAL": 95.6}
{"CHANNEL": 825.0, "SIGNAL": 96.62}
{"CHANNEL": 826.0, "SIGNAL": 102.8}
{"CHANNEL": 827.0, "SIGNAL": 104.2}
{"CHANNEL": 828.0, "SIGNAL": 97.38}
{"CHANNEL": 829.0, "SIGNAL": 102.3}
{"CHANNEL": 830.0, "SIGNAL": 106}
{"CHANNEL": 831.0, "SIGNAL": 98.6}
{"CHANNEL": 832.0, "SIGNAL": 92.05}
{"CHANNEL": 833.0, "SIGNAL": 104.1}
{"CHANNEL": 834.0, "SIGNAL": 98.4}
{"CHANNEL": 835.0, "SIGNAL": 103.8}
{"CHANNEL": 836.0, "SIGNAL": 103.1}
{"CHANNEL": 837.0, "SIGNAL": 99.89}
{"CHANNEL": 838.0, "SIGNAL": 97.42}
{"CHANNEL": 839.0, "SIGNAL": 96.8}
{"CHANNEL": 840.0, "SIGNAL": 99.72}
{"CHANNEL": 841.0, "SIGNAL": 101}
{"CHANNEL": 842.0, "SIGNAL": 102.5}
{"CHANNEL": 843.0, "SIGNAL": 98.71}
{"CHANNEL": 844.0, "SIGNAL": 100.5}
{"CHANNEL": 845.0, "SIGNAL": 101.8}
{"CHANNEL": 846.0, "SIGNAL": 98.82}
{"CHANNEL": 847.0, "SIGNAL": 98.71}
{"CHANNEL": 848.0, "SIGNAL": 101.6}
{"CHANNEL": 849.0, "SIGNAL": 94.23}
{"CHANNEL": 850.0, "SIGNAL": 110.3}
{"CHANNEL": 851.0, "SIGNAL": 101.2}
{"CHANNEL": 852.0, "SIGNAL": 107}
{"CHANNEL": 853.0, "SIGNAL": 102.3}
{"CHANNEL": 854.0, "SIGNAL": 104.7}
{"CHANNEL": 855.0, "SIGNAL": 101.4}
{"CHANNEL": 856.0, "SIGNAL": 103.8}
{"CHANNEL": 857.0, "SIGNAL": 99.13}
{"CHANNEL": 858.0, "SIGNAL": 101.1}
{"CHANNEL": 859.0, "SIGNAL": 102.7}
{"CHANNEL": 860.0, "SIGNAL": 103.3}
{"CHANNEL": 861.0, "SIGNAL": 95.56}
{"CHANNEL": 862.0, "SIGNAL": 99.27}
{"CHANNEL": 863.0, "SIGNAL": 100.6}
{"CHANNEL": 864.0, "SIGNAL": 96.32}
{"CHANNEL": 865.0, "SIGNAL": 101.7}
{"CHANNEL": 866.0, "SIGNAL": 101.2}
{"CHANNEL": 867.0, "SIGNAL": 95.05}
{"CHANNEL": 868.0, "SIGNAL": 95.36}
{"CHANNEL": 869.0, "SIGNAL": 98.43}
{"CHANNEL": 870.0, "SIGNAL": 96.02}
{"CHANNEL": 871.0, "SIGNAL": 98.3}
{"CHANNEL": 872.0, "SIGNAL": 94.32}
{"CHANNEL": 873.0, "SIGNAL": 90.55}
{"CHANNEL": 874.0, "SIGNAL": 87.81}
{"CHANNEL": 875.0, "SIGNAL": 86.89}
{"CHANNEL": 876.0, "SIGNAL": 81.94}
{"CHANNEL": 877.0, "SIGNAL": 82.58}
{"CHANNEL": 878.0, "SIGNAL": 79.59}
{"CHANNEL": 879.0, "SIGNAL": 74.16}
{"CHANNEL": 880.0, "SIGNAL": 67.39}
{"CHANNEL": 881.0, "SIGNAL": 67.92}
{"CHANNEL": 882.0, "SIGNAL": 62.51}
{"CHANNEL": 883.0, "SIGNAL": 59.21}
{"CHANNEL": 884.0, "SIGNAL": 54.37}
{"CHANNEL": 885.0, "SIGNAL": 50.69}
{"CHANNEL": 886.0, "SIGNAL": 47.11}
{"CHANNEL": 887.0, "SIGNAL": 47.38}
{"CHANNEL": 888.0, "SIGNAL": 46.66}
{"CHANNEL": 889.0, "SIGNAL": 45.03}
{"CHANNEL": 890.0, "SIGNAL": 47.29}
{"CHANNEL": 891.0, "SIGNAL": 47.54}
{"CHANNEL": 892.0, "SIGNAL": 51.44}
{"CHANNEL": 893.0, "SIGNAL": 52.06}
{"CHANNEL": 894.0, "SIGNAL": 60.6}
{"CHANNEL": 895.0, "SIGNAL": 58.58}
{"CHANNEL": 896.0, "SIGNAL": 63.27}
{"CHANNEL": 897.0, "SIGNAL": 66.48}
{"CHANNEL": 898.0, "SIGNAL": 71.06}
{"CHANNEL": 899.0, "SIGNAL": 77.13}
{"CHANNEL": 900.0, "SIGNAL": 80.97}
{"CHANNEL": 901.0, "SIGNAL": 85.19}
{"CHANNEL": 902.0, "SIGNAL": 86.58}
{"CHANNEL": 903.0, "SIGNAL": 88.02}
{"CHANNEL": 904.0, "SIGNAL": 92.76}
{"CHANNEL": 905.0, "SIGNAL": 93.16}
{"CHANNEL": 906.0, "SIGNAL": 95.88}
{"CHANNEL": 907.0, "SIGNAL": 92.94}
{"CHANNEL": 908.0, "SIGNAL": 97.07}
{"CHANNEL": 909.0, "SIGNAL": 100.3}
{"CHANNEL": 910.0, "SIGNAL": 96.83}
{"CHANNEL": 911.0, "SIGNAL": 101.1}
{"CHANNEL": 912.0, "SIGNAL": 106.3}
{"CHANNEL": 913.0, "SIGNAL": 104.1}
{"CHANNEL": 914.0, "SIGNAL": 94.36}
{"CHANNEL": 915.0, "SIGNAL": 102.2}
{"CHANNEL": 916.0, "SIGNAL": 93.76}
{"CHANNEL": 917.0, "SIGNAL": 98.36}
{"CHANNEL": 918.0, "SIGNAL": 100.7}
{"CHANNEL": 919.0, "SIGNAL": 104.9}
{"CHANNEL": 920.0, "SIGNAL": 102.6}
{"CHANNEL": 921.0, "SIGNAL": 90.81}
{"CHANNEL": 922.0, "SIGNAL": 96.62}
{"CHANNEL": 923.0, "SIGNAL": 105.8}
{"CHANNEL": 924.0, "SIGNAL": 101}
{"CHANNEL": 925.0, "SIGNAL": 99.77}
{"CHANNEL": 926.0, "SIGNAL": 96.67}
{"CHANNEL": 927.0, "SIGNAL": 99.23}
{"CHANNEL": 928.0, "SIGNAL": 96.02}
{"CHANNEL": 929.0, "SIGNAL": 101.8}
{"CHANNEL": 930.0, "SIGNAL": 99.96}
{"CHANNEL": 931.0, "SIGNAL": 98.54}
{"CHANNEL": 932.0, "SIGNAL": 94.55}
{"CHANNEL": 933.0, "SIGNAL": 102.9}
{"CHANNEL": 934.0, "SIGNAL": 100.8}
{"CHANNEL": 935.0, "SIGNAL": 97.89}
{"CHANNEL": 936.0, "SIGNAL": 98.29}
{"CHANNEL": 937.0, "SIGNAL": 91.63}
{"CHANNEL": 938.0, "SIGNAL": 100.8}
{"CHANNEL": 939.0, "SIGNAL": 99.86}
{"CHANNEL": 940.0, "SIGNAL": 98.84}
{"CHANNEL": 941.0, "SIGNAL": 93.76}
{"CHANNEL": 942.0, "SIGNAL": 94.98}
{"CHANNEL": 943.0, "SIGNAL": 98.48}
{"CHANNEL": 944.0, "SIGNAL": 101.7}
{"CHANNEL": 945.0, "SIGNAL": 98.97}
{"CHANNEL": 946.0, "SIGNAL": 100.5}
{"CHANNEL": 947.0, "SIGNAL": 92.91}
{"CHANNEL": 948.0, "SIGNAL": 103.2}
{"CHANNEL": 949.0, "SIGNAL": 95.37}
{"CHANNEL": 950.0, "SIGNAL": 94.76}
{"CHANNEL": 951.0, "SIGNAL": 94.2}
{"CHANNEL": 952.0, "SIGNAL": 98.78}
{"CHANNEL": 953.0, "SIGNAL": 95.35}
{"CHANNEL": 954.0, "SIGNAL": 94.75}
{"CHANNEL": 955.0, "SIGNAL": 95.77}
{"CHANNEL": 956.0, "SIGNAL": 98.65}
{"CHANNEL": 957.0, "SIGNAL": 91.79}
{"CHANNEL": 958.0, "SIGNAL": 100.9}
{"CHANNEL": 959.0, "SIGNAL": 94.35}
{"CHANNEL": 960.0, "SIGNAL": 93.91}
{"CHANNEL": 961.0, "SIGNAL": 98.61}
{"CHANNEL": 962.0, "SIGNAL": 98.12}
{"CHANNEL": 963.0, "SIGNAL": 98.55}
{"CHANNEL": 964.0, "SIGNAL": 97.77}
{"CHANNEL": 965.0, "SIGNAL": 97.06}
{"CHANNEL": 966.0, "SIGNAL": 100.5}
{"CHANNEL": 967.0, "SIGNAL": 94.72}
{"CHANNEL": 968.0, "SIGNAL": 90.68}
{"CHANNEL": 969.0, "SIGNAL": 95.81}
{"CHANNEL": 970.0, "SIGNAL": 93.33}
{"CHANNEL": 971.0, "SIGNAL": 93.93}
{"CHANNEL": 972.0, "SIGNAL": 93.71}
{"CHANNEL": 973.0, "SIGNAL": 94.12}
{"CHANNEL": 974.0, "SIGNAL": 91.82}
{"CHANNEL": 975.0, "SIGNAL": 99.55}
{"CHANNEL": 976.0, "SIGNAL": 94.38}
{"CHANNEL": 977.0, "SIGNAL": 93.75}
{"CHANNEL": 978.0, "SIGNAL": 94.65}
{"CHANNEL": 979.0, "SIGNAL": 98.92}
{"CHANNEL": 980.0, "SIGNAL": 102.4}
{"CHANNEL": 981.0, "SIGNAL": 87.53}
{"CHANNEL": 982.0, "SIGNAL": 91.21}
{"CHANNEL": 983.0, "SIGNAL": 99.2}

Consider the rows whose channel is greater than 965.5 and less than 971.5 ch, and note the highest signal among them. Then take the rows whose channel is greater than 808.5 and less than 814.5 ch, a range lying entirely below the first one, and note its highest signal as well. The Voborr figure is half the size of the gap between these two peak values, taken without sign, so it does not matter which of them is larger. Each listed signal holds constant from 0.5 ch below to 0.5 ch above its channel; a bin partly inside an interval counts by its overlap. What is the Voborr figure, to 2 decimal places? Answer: 3.35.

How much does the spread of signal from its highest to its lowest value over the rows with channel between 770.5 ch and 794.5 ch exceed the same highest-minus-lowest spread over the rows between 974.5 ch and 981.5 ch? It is 1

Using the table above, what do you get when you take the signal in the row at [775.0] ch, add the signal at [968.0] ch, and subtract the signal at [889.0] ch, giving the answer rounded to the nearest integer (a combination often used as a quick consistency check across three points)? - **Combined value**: 149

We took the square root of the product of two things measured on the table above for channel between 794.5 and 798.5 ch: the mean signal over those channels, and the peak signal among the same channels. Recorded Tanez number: 104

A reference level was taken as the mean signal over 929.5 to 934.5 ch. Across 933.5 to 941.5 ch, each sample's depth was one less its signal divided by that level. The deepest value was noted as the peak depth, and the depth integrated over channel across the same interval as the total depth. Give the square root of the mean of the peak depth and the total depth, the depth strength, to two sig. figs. 0.32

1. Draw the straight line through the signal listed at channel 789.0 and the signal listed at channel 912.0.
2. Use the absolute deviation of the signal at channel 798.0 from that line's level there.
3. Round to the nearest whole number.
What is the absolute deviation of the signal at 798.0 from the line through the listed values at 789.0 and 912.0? 0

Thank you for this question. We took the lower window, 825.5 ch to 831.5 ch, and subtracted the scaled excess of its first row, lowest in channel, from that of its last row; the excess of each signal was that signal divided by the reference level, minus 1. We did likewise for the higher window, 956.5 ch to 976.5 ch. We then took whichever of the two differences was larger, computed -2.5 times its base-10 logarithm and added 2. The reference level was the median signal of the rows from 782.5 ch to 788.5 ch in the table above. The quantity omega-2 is 5.97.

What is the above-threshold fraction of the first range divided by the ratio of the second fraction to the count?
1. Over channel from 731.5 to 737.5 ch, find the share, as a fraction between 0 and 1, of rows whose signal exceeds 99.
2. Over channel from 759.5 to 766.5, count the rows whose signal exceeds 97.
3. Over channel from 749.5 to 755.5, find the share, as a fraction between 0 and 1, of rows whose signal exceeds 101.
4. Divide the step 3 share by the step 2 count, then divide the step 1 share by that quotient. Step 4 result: 12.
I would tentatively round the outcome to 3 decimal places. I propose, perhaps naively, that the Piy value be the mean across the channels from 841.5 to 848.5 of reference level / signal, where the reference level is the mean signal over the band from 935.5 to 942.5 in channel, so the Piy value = 0.965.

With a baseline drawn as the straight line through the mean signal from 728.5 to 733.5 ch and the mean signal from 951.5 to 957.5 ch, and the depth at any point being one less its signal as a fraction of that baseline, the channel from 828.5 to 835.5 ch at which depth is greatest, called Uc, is 832.0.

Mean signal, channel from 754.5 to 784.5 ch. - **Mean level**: 103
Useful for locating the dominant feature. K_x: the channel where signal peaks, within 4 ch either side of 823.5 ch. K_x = 827.0 ch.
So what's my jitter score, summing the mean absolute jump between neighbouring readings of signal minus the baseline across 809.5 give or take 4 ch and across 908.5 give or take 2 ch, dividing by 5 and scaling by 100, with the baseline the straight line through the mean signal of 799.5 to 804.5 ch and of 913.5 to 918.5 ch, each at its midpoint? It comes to 148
